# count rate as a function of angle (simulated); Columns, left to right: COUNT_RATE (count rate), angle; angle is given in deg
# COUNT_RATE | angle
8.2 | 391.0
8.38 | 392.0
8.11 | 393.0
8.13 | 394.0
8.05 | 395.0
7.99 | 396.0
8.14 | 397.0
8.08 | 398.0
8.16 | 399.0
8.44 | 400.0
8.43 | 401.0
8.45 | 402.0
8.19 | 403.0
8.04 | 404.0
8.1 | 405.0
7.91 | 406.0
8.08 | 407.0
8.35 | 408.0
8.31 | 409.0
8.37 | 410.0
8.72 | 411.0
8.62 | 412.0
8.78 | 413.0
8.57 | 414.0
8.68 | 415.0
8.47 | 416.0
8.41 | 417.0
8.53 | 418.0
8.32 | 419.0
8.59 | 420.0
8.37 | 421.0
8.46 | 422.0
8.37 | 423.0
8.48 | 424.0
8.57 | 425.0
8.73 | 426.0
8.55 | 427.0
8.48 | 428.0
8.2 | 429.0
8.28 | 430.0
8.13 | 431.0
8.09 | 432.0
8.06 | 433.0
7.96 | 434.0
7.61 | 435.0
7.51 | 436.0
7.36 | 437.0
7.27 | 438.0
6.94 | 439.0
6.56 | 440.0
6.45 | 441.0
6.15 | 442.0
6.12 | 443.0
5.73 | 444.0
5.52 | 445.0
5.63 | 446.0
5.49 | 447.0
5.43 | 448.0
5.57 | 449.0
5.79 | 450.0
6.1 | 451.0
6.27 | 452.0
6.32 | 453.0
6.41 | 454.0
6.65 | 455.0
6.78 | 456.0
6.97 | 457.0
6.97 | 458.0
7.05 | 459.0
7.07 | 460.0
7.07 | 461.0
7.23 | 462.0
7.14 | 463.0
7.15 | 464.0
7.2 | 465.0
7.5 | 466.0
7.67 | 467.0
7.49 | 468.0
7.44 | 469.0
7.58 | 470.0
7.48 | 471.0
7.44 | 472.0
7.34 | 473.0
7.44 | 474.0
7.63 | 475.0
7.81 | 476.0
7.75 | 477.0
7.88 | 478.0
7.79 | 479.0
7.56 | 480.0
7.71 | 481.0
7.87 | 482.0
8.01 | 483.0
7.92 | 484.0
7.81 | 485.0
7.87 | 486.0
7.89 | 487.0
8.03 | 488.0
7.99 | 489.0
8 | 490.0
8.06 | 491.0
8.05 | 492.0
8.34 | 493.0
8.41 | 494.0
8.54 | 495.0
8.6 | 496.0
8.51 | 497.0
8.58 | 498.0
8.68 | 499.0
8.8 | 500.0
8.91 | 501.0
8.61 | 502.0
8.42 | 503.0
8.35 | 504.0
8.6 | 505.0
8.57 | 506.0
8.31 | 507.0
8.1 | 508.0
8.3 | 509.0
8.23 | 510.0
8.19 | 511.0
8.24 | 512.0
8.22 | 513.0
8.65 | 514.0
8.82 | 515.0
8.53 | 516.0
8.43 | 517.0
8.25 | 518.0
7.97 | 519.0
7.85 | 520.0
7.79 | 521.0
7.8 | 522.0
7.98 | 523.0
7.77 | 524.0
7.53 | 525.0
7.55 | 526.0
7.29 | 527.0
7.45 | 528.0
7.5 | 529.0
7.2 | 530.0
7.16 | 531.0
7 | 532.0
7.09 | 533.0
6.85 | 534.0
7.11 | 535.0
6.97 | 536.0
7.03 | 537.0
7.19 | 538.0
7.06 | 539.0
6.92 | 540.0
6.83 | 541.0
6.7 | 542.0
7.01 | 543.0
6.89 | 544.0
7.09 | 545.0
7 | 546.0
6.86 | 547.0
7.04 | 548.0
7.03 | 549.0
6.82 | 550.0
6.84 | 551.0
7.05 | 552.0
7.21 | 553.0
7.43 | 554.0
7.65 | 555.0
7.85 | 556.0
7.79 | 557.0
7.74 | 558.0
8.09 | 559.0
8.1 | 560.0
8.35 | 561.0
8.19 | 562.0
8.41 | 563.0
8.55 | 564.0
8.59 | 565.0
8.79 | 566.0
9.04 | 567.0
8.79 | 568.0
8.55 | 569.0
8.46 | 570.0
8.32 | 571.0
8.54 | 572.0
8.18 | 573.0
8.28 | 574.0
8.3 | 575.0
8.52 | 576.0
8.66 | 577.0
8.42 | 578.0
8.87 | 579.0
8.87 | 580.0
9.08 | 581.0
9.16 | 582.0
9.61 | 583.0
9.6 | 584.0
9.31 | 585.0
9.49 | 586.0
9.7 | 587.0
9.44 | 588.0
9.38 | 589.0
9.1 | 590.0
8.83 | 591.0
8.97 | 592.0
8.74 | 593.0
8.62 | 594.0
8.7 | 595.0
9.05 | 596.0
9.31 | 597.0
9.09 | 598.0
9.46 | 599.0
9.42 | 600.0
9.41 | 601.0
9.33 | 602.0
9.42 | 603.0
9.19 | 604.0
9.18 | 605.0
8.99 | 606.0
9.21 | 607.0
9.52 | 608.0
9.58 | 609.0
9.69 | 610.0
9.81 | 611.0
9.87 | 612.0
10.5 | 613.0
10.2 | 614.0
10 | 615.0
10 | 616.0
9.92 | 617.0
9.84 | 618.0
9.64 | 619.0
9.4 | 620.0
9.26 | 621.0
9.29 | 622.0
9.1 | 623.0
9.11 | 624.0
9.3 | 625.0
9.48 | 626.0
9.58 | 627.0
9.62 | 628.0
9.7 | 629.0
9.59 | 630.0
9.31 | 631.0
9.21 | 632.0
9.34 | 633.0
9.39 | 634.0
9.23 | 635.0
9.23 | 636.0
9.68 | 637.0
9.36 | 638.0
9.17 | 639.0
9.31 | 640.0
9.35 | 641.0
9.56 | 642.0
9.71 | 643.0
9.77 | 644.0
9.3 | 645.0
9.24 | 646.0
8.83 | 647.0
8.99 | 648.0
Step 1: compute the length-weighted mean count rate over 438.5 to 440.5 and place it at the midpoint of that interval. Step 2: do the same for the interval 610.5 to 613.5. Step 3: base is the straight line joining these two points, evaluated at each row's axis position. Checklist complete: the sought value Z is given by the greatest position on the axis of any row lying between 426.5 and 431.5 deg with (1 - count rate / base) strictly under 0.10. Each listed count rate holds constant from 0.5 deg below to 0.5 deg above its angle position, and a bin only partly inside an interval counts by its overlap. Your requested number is 431.0 deg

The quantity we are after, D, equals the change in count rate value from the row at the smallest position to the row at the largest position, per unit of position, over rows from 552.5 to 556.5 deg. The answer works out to 0.21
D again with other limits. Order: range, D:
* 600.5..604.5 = -0.07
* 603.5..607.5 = 0.01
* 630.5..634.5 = 0.03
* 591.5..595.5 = -0.09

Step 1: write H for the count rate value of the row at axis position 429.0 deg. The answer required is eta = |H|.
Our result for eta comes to 8.2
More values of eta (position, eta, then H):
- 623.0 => 9.1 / 9.1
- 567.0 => 9.0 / 9.04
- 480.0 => 7.6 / 7.56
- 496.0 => 8.6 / 8.6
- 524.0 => 7.8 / 7.77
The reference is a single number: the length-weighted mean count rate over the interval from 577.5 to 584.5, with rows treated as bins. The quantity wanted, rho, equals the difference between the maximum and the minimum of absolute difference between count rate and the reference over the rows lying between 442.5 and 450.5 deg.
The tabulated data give 0.69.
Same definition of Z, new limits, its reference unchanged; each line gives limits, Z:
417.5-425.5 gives 425.0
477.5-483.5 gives 483.0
